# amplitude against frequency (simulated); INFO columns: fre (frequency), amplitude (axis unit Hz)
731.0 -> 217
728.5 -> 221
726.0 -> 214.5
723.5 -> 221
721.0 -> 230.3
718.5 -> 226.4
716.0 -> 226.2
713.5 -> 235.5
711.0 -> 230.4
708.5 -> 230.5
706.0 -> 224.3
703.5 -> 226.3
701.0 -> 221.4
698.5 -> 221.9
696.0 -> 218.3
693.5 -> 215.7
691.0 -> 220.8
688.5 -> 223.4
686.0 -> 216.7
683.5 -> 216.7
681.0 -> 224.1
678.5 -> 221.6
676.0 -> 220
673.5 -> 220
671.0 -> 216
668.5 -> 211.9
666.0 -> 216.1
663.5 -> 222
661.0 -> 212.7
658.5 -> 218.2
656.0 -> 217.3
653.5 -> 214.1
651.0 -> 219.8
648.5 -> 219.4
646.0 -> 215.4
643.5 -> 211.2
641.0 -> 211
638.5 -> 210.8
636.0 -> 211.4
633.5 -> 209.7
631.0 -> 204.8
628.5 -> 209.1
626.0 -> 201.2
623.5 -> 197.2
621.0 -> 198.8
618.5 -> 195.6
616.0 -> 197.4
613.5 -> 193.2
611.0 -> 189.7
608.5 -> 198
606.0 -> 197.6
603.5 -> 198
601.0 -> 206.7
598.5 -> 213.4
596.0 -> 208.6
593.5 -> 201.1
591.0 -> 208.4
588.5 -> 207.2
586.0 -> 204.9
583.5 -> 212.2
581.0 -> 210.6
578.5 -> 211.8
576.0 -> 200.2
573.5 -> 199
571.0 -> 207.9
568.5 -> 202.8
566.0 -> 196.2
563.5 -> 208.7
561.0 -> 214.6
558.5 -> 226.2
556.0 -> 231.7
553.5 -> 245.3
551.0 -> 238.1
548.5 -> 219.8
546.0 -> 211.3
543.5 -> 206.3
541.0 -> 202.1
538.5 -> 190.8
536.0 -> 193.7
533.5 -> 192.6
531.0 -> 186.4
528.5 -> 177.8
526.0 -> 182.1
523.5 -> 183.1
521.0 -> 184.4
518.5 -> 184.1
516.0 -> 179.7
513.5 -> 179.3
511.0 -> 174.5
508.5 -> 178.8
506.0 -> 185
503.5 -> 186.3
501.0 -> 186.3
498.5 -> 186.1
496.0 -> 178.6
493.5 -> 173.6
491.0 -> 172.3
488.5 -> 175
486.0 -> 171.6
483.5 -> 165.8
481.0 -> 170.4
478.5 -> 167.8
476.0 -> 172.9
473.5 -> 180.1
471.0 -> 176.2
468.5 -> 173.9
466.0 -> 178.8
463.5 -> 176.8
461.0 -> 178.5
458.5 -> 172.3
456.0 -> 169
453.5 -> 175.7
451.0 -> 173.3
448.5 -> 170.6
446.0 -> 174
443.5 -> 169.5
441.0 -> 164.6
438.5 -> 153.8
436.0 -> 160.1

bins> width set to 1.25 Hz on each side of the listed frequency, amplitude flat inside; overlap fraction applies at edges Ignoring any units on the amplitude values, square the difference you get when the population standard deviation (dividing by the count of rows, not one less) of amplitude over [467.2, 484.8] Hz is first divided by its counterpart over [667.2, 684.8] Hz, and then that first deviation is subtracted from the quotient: 11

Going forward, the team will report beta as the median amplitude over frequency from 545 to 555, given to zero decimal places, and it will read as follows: 229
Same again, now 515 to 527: 183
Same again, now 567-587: 206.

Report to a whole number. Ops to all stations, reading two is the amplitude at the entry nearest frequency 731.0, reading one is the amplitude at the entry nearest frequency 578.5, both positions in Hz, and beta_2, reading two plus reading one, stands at 429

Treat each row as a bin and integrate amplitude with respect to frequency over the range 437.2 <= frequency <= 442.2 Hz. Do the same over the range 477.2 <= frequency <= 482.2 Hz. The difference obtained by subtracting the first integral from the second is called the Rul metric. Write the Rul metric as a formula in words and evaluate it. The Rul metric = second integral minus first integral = 50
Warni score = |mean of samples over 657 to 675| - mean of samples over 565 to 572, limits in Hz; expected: 14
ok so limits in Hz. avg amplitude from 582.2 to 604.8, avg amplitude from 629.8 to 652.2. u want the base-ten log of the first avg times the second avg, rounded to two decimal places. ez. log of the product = 4.64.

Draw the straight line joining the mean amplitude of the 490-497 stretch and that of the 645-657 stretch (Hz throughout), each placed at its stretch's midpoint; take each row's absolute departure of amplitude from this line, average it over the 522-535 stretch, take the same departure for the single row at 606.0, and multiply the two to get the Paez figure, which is 25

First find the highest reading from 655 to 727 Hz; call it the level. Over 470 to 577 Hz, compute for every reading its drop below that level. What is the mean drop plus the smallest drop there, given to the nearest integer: 34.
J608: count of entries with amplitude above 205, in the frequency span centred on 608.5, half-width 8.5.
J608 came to 1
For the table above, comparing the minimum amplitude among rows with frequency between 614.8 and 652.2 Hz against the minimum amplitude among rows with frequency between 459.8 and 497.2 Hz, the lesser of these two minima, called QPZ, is 166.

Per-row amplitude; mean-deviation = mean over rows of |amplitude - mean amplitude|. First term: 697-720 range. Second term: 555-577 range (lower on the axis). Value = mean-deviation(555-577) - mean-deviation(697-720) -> 6.2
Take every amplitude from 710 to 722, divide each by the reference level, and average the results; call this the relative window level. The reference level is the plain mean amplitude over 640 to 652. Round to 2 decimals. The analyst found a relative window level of 1.07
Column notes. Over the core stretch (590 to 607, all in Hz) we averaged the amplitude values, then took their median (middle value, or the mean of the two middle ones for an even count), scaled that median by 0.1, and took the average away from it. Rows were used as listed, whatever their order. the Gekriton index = -184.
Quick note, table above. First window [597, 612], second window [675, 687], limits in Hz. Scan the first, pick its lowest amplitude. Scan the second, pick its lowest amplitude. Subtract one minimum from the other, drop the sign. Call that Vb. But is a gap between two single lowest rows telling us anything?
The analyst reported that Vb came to 27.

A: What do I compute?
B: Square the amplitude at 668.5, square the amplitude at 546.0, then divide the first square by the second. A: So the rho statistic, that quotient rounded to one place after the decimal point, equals 1.0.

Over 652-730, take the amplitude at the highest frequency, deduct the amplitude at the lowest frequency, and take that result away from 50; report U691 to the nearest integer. 43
